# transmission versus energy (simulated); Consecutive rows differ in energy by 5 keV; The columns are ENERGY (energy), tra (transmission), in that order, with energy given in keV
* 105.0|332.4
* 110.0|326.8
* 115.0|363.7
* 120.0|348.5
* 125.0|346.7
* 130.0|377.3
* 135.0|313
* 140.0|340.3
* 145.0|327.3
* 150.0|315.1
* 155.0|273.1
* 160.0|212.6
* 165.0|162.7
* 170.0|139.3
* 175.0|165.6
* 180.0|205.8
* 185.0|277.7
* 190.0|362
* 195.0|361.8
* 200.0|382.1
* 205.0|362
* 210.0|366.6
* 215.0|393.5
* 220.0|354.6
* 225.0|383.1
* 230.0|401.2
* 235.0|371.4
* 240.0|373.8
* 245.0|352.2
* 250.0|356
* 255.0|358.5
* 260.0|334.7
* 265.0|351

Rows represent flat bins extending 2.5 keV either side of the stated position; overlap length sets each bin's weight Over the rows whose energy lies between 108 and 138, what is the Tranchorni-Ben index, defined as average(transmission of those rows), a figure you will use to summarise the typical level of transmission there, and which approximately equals 346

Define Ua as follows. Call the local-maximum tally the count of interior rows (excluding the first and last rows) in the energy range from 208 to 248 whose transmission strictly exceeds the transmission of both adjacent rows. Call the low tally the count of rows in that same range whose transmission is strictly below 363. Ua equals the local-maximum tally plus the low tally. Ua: 5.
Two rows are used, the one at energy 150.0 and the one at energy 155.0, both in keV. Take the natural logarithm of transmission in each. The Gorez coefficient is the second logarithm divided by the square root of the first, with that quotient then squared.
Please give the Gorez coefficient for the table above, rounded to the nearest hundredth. 5.47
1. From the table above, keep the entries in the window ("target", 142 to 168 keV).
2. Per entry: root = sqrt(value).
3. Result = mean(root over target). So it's 15.9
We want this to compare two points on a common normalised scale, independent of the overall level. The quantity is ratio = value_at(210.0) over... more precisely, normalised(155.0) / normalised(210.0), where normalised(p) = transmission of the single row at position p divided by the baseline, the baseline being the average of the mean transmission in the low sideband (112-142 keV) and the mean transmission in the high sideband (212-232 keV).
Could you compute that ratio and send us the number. 0.74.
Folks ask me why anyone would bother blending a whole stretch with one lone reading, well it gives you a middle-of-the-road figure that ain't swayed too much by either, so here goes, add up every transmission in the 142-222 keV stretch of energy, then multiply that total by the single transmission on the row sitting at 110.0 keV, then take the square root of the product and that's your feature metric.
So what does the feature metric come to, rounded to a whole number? 1234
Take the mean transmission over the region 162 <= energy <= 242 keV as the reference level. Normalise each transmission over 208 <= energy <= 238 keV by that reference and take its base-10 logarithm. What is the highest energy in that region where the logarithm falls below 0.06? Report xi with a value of 220.0 keV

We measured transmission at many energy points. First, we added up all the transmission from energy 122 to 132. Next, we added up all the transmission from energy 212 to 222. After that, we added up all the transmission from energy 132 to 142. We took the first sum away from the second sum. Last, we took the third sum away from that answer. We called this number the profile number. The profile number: -629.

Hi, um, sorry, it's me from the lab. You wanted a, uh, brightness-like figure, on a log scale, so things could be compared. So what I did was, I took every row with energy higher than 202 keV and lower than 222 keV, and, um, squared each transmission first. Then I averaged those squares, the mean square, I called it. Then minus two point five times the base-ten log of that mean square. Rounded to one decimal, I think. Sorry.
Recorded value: -12.8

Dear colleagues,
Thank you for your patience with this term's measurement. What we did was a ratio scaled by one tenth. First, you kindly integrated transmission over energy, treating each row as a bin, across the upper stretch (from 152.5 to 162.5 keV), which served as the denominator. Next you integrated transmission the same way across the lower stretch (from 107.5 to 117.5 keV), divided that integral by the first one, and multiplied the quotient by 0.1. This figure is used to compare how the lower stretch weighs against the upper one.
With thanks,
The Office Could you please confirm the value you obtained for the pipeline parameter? 0.142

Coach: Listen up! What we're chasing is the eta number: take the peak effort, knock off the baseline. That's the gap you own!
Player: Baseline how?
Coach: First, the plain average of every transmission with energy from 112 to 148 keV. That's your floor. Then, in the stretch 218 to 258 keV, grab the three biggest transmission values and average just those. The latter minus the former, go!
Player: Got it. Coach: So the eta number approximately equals 41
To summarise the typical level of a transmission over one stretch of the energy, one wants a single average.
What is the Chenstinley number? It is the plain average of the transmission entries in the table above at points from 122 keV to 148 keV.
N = 341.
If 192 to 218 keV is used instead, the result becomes 373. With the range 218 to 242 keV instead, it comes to 377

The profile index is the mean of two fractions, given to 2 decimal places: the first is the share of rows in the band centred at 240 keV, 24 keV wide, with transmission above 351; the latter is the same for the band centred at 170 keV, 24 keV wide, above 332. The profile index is 0.50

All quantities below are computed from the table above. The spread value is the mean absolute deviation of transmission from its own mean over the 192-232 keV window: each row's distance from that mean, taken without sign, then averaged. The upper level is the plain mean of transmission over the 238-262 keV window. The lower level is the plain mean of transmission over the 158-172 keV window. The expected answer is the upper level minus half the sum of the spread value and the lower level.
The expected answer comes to 262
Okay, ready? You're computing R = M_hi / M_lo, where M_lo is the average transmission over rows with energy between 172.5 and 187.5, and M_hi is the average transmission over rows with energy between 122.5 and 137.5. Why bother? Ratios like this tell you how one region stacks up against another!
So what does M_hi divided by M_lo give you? 1.6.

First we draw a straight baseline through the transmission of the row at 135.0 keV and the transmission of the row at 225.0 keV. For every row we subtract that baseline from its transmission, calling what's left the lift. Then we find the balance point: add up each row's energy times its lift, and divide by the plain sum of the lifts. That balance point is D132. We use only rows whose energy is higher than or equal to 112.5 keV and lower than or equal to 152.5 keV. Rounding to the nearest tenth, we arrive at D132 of 123.7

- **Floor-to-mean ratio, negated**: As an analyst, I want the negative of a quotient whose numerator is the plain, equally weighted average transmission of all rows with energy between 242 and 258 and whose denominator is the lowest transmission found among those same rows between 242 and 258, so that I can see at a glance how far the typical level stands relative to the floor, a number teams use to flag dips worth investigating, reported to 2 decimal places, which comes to -1.01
